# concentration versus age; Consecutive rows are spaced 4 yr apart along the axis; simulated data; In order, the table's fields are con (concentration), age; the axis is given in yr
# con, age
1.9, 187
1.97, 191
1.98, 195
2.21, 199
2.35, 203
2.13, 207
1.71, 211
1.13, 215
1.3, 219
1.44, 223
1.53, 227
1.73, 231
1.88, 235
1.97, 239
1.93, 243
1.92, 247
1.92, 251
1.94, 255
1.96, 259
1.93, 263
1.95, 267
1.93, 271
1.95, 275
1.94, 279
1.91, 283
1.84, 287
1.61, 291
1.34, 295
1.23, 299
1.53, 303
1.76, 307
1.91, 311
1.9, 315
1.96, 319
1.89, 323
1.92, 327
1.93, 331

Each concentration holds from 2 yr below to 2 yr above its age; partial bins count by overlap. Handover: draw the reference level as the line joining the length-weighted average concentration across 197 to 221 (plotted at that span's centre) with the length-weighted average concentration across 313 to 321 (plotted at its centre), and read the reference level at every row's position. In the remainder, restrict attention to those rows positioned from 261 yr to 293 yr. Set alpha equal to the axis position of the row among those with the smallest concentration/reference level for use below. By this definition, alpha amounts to 291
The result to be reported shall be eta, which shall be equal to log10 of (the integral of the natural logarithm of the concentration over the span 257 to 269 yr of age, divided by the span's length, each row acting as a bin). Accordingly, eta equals -0.18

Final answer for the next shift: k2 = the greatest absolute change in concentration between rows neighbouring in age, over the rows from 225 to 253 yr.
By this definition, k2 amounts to 0.20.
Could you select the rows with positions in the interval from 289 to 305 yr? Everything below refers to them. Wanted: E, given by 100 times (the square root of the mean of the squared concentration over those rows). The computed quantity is 144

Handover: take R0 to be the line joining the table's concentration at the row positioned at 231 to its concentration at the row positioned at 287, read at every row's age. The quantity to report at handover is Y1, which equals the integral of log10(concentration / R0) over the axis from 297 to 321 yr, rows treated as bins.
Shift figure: -1.1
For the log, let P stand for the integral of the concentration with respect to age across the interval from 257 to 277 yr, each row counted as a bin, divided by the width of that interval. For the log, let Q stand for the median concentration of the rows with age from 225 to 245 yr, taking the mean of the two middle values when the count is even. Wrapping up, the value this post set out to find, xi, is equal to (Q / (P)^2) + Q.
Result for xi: 2.4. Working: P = 1.94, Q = 1.88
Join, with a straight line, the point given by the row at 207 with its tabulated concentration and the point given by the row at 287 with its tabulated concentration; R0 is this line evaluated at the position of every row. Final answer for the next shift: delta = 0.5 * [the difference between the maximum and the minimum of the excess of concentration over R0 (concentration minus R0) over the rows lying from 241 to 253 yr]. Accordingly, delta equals 0.01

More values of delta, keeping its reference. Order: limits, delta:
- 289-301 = 0.18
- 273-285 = 0.01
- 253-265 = 0.02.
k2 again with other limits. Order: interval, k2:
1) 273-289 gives 0.07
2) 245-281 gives 0.03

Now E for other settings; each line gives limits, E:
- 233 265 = 193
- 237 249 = 194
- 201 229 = 171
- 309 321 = 192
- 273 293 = 185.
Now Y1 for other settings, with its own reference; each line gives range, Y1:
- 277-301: -1.3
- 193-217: 1.1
